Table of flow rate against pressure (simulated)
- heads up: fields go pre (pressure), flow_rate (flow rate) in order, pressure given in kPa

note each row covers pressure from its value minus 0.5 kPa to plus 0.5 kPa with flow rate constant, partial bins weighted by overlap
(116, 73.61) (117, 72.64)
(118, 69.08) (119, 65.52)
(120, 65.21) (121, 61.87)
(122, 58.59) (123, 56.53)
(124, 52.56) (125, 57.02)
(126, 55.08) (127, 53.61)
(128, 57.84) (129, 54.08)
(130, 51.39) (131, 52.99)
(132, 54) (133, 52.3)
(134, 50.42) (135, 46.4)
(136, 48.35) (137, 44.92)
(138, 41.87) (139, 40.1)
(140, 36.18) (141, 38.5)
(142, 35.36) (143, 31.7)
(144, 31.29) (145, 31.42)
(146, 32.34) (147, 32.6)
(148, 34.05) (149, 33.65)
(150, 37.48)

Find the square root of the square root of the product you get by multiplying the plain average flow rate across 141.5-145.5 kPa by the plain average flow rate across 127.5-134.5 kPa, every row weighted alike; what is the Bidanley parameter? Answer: 6.4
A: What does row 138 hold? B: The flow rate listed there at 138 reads 41.87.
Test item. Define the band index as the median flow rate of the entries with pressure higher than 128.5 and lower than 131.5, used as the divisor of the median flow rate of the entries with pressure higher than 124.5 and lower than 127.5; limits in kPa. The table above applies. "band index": 1.04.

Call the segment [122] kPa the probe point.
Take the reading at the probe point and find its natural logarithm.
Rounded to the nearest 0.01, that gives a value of 4.07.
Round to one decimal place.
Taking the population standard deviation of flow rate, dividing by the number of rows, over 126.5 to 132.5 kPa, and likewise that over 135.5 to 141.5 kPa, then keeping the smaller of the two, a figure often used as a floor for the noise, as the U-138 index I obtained 1.9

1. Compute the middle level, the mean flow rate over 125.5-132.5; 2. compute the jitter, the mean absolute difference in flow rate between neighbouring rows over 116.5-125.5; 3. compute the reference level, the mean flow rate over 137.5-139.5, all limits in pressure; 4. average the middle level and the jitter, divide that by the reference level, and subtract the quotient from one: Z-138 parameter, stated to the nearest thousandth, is 0.302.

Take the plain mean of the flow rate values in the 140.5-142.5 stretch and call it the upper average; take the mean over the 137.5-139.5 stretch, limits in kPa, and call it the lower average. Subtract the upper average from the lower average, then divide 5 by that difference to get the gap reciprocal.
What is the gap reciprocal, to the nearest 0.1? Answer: 1.2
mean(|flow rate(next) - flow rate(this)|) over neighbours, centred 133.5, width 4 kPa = 2.5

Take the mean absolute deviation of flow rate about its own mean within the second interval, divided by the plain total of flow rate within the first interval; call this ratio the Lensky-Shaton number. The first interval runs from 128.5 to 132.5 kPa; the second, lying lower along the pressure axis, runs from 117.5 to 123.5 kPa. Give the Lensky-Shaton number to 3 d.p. 0.018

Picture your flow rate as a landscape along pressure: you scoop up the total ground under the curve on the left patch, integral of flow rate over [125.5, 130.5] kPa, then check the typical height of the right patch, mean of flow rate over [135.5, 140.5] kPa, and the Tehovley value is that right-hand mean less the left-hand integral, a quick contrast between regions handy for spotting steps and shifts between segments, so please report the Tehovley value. -230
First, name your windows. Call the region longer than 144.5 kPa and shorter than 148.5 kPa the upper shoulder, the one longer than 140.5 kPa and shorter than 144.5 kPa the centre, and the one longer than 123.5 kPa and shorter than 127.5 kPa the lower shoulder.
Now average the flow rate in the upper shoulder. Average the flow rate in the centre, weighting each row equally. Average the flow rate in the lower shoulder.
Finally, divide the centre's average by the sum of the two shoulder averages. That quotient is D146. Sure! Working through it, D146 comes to 0.39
